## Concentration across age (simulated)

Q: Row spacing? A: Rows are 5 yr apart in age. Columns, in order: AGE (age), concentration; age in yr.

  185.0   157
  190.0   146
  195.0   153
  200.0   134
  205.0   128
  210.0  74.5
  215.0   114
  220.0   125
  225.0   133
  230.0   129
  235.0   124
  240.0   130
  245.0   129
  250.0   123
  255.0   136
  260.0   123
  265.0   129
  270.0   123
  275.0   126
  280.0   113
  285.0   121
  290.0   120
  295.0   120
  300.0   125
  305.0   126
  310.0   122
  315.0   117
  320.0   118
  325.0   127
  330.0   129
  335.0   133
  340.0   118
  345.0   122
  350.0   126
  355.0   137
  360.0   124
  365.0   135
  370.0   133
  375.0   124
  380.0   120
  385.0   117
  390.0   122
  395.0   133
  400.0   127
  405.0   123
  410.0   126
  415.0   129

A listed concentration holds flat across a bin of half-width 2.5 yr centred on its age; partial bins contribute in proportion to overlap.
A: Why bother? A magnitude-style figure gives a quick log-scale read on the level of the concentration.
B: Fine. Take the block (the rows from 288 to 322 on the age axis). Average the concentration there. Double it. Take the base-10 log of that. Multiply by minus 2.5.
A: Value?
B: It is -5.96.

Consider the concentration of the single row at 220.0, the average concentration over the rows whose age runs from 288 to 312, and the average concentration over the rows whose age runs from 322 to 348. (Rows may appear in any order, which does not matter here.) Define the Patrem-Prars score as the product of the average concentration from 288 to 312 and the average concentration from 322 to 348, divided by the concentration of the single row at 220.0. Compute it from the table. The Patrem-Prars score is 123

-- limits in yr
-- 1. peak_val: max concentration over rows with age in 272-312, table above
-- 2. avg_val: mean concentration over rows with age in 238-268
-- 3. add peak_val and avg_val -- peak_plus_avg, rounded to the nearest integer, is 254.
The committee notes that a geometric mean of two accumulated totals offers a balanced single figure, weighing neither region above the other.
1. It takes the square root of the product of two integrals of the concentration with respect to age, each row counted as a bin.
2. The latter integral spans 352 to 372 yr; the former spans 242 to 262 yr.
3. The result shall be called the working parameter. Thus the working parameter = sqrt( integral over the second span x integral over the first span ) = 2600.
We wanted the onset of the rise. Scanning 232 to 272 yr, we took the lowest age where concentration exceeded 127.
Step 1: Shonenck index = 240.0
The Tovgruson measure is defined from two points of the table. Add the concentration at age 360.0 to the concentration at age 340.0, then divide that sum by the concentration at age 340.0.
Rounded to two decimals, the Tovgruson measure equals 2.05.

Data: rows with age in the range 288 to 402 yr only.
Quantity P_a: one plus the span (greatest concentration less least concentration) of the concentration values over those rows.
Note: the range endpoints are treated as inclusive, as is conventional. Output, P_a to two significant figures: 21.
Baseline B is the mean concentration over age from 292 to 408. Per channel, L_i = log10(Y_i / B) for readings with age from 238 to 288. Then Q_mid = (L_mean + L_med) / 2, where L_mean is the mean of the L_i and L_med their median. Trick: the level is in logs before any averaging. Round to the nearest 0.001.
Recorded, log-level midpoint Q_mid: -0.001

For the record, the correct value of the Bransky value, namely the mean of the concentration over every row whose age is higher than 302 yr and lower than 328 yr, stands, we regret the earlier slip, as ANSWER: 122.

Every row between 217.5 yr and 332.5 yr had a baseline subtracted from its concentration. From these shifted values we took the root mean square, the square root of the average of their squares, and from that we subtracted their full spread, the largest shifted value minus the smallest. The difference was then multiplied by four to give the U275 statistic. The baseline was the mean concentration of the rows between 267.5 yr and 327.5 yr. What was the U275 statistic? -68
